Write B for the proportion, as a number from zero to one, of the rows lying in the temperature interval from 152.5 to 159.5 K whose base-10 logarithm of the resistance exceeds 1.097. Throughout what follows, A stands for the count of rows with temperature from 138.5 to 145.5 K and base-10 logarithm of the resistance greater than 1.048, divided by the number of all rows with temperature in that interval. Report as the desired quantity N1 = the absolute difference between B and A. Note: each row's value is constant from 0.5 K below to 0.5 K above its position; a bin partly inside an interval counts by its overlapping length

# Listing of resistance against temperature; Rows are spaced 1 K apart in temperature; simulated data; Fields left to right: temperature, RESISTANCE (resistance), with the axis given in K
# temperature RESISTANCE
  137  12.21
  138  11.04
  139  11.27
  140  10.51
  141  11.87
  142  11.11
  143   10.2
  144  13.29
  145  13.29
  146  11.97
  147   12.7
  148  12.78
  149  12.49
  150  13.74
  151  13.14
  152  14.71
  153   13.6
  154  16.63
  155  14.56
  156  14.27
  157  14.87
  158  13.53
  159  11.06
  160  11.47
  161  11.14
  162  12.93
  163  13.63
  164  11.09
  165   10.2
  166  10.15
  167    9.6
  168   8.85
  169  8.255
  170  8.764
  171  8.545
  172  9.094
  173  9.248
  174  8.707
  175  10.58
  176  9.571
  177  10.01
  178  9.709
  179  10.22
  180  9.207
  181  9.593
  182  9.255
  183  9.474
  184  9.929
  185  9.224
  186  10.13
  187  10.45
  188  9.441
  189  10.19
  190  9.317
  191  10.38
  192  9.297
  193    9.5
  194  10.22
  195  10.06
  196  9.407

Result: 0.3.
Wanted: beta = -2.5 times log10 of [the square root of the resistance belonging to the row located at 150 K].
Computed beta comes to -1.42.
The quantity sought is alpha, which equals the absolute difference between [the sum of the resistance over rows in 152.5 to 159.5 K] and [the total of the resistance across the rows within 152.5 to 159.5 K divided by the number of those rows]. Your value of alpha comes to 84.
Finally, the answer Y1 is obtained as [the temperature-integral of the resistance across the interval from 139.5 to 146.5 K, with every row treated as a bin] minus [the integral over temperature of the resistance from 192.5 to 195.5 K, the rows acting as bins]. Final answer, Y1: 52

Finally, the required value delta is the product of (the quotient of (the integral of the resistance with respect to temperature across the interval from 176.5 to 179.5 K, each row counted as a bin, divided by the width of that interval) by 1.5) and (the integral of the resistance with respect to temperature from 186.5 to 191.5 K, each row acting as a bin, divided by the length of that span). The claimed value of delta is 66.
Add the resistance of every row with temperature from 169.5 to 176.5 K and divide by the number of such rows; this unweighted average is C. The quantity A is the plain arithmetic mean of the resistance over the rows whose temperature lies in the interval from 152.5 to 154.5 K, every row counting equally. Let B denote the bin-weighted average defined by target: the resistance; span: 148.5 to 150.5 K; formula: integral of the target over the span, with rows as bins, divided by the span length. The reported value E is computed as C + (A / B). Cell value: 10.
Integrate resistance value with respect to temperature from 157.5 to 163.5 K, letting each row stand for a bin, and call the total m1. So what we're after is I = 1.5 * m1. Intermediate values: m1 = 74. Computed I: 111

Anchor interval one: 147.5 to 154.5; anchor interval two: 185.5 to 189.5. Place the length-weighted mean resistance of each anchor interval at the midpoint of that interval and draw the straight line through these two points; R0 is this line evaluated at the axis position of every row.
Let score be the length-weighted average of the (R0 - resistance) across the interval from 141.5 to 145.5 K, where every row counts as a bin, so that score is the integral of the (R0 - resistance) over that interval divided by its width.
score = 2.7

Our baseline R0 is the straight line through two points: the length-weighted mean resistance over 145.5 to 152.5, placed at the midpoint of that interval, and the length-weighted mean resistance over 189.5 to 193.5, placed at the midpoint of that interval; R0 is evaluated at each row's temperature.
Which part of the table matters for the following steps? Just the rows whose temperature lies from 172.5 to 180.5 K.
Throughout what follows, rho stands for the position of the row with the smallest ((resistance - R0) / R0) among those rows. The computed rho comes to 174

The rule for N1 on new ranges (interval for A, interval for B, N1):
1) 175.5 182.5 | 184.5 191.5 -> 0.0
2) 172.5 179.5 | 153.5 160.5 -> 0.7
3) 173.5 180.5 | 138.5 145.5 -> 0.3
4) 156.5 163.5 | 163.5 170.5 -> 0.7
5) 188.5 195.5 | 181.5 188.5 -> 0.0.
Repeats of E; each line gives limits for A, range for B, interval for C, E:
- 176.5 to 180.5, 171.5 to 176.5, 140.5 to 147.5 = 13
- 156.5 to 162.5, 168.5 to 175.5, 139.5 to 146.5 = 13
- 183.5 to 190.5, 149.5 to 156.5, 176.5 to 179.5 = 11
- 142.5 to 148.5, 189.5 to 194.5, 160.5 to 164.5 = 13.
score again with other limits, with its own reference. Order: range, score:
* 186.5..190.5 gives 0.1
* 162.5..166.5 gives 1.2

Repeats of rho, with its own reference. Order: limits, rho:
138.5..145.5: 143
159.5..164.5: 161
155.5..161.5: 159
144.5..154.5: 146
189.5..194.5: 190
